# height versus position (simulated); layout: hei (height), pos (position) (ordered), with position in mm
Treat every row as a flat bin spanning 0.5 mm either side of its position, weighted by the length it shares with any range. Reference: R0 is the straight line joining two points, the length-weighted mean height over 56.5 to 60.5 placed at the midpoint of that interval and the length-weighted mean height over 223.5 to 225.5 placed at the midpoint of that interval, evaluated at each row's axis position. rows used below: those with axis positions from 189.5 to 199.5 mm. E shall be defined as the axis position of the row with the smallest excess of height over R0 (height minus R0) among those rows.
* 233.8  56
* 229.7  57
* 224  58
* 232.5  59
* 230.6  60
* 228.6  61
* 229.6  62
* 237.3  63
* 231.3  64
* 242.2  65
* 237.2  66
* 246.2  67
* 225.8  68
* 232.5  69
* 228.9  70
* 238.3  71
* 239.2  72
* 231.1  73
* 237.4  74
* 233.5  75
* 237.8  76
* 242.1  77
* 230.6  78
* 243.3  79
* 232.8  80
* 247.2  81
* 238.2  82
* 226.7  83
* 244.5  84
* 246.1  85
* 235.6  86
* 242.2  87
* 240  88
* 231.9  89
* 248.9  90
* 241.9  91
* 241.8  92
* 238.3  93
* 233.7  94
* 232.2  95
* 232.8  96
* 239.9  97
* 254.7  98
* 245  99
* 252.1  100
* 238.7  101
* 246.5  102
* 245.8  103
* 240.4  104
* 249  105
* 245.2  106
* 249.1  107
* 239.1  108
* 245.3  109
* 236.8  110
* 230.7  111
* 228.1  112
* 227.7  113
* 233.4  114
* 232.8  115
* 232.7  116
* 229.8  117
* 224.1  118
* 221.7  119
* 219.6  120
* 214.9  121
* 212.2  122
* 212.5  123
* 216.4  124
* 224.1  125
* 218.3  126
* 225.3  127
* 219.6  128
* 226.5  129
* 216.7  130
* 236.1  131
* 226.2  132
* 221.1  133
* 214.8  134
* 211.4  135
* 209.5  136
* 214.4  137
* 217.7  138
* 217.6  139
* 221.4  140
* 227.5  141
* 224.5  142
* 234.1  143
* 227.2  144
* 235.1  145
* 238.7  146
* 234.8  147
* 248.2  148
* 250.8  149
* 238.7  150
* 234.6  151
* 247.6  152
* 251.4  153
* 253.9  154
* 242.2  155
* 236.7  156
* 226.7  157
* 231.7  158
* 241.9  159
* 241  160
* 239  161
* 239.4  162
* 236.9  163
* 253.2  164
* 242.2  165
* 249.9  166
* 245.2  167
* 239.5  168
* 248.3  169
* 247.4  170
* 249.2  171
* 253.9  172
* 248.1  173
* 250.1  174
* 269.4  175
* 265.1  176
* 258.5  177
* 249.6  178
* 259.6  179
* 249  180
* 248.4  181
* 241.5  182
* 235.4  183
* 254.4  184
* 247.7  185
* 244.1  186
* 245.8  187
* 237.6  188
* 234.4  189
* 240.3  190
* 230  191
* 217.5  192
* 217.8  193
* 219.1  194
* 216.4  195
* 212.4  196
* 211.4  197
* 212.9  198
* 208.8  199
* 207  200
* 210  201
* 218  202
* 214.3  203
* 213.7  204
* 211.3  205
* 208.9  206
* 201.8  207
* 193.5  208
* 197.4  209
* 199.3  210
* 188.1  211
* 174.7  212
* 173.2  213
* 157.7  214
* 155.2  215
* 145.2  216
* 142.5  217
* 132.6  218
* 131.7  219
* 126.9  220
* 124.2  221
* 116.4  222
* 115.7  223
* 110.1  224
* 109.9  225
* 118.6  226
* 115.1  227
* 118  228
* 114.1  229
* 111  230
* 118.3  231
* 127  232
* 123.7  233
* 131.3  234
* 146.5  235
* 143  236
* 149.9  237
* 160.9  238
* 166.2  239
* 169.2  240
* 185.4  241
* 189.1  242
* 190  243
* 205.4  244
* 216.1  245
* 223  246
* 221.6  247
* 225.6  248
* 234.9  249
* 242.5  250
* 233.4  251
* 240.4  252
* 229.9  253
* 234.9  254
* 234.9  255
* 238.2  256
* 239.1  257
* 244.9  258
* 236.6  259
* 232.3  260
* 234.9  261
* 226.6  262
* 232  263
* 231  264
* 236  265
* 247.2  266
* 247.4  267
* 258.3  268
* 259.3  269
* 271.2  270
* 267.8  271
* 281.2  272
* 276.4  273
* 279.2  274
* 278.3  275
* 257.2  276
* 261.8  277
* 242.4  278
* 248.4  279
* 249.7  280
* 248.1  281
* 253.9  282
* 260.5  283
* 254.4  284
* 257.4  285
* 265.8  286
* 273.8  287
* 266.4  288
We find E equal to 199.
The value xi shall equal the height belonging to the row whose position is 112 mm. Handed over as 228.1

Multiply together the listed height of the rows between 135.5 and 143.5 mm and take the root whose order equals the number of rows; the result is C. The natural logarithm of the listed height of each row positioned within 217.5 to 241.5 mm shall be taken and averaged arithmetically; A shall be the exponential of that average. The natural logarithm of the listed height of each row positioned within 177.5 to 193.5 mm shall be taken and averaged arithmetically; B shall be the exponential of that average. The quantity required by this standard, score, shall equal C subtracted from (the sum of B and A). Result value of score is 150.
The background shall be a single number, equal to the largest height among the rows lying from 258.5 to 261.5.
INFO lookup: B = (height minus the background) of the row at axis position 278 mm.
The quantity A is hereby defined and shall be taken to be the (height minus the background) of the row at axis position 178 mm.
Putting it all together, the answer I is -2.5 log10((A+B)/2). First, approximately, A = 13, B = 5.8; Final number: -2.4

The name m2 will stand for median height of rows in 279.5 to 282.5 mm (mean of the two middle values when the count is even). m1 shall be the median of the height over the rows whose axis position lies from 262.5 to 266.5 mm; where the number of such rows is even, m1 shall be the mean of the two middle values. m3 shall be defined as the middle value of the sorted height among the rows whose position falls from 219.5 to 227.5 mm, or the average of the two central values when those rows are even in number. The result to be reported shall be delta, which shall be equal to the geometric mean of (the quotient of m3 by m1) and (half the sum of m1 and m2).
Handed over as 11.0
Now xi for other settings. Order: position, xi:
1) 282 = 253.9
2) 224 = 110.1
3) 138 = 217.7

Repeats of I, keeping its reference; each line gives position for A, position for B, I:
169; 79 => -2.4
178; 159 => -2.4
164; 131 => -2.3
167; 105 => -2.6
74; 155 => -1.3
